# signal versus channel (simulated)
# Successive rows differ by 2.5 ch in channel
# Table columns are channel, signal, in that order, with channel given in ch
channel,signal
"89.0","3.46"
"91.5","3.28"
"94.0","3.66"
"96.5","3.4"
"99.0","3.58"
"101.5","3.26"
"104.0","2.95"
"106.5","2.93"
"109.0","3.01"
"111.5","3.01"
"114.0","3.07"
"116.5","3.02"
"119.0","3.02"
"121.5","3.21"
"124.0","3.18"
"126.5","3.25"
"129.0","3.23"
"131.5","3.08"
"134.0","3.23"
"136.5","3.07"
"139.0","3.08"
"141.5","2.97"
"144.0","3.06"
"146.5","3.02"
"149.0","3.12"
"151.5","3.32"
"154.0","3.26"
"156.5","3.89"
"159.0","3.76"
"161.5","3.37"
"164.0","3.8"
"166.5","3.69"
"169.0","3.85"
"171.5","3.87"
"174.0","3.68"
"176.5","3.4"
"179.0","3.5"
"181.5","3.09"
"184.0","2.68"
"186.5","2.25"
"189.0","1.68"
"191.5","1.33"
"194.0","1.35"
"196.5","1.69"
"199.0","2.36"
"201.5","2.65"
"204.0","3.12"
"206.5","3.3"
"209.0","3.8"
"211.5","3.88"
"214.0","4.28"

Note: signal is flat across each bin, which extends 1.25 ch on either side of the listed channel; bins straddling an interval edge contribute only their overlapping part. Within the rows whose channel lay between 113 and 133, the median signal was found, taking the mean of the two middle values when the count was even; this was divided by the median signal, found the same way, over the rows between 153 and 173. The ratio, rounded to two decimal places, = 0.83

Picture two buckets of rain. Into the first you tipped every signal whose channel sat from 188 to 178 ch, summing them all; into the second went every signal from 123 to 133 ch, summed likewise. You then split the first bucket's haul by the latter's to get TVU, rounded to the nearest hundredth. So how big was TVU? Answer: 0.90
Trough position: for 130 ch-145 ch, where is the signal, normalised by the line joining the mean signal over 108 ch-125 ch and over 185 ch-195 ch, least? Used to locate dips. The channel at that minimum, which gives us 131.5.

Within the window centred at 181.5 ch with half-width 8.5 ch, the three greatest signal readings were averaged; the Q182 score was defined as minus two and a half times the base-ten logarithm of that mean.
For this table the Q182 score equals -1.37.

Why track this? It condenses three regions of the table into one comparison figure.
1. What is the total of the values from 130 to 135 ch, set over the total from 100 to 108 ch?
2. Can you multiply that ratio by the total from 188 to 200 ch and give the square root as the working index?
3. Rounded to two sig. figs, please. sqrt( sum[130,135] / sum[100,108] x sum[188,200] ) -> 2.4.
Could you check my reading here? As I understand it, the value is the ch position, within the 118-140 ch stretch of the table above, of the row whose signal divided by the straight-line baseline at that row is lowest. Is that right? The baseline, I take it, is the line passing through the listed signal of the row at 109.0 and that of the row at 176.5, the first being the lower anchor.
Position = 139.0 ch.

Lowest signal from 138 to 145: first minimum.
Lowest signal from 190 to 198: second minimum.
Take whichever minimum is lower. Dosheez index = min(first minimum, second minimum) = 1.3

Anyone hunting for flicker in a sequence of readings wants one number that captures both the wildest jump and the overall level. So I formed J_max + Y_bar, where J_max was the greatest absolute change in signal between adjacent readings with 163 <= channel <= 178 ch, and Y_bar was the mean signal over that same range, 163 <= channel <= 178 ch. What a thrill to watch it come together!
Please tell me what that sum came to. 4.0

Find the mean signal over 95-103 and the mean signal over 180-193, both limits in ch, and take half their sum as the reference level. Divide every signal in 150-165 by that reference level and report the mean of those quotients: 1.27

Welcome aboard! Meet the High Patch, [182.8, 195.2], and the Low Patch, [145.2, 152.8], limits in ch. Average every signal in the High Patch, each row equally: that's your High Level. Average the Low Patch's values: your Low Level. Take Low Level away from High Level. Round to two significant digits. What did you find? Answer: -1.3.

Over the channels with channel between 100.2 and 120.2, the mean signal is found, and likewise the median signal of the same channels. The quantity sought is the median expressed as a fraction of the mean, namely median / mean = 0.99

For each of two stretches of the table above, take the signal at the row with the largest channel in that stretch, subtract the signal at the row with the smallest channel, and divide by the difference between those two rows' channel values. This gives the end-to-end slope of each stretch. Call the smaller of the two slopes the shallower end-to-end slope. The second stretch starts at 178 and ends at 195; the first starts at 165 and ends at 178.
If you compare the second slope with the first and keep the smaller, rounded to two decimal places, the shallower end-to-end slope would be -0.14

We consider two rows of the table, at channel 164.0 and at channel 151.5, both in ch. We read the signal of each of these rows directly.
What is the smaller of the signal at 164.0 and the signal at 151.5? 3.3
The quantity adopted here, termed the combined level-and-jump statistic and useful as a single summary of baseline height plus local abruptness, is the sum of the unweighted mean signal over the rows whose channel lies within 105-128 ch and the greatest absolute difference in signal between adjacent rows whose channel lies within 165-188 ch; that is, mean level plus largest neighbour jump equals 3.51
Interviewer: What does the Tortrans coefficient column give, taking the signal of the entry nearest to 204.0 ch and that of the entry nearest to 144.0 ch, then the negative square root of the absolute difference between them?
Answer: -0.2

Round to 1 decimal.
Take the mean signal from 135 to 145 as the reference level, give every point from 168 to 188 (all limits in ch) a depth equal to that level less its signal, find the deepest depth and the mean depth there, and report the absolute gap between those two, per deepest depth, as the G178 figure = 1.3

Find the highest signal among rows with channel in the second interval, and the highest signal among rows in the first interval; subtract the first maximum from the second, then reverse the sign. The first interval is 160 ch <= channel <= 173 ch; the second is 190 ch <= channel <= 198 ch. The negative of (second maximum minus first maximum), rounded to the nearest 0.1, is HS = 2.2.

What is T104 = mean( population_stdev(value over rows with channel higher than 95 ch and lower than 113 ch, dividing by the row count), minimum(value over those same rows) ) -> 1.58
